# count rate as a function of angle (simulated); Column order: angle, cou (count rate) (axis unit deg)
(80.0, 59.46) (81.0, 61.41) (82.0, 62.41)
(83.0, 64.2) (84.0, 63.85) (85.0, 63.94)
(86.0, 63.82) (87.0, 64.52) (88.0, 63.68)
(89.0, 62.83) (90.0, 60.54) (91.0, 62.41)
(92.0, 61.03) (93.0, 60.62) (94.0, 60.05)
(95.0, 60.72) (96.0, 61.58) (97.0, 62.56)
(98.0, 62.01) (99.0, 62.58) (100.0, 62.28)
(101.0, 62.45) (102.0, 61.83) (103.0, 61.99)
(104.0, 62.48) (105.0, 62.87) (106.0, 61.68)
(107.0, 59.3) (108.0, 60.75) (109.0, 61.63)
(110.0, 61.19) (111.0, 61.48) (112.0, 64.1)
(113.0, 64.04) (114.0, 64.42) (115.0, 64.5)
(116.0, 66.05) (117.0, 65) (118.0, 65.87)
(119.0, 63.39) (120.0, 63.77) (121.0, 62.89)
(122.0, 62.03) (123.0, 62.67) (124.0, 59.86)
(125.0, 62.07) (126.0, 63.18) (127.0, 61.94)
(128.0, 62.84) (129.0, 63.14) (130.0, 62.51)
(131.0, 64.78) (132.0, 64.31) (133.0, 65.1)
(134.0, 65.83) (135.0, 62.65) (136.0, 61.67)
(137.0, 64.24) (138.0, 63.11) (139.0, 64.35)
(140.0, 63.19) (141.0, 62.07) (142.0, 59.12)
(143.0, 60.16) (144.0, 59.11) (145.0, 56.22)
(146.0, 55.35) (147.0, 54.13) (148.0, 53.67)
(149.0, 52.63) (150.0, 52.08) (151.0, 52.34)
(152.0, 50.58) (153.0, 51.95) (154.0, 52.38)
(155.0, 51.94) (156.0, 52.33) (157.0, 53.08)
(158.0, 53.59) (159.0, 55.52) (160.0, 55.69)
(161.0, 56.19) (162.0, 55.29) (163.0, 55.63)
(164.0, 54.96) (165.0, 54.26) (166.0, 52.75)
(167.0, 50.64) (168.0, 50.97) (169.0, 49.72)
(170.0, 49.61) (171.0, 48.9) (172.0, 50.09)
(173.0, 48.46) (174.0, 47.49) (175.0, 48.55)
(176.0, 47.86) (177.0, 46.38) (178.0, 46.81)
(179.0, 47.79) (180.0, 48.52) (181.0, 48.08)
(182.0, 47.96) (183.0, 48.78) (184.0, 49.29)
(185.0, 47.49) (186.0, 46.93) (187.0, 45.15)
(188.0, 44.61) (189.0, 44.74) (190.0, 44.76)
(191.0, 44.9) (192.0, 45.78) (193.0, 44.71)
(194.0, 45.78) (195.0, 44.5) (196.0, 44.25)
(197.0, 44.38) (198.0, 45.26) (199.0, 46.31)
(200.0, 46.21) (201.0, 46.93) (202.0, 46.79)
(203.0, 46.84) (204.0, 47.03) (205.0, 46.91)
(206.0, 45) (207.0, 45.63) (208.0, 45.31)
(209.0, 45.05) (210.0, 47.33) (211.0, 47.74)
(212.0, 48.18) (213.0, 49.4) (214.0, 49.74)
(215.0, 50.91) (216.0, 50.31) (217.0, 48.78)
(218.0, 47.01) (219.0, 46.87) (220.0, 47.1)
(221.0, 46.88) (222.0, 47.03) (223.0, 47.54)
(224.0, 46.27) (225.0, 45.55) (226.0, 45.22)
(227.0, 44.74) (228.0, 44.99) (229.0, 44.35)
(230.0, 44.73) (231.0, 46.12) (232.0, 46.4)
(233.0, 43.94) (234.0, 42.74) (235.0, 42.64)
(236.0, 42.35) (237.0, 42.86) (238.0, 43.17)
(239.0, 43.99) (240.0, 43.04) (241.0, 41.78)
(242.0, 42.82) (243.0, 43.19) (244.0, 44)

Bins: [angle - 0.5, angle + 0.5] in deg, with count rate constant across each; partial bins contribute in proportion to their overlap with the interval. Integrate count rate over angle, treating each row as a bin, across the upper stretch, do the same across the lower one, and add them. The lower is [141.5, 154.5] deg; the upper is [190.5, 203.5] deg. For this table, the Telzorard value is 1302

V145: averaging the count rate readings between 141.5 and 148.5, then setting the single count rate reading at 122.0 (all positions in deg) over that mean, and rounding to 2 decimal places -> 1.09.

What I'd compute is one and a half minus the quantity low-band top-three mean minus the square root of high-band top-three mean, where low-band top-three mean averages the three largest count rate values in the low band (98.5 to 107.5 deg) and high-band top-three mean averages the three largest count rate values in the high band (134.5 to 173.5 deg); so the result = -53.1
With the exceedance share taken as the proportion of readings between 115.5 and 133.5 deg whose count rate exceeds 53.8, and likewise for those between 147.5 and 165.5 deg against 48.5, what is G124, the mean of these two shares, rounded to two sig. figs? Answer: 1.0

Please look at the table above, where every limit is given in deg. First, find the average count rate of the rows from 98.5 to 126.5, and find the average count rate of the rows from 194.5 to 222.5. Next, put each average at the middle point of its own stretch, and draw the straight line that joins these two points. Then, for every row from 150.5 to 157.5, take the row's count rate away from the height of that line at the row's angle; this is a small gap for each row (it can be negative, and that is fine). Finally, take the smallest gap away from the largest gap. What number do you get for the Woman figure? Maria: 3.3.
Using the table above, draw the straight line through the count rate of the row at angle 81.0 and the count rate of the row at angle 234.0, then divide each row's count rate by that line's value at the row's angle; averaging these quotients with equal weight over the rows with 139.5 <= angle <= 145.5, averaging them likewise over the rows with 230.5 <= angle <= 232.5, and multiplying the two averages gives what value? 1.20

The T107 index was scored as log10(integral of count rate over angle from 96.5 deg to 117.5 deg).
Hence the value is 3.12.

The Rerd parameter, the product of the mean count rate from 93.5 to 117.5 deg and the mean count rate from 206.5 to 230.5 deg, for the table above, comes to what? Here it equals 2929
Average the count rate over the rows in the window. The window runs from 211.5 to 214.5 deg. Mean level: 49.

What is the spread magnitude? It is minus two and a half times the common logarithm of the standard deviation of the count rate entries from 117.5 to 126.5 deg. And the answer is -0.5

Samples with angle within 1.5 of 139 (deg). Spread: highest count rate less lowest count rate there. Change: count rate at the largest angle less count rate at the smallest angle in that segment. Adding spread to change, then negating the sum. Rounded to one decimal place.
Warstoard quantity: -1.3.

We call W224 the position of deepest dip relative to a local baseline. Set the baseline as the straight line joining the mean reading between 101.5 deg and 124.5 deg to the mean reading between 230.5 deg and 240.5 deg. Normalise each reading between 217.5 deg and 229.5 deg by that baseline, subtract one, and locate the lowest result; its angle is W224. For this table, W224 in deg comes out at 229.0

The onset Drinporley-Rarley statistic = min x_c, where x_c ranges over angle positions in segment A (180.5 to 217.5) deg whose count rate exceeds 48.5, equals 183.0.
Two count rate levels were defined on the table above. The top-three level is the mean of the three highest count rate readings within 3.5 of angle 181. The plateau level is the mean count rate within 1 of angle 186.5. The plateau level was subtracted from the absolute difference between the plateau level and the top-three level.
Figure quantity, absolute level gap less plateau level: -43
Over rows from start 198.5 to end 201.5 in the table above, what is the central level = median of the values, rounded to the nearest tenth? 46.3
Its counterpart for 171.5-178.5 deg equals 47.9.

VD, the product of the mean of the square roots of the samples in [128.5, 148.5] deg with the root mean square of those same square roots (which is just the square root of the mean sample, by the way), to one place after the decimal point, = 61.2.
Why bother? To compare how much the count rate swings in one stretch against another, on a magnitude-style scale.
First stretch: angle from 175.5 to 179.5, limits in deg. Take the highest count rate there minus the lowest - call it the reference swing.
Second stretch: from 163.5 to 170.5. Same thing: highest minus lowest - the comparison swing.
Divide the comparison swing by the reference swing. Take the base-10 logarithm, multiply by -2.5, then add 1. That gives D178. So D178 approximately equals -0.4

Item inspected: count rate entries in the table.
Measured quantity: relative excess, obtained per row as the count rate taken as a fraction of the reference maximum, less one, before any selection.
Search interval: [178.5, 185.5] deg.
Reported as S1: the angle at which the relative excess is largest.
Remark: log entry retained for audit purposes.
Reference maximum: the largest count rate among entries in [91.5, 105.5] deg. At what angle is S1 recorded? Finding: 184.0 deg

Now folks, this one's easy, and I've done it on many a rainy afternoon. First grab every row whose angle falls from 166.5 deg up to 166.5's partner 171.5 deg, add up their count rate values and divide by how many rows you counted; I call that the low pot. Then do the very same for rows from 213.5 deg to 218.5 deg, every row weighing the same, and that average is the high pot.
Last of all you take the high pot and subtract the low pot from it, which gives -1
